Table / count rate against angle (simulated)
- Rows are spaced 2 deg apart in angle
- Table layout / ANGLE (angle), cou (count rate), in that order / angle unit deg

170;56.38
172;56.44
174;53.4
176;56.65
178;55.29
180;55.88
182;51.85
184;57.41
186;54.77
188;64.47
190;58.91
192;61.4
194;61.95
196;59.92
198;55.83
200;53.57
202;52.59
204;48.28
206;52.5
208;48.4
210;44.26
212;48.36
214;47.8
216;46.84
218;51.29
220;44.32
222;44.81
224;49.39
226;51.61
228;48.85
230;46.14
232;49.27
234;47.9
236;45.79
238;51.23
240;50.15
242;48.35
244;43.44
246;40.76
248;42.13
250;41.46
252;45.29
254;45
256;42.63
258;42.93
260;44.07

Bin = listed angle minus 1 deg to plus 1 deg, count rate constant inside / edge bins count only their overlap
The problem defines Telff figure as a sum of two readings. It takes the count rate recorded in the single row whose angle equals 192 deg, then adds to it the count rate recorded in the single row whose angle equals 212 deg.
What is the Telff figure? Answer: 110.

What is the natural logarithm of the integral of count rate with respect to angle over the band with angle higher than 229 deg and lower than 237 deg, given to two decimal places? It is 5.94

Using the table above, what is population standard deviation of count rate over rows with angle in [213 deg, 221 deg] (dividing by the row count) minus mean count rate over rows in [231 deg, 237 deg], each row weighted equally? -45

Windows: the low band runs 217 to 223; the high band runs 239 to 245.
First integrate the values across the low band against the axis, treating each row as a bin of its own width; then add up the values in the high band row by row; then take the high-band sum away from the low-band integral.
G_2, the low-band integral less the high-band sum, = 139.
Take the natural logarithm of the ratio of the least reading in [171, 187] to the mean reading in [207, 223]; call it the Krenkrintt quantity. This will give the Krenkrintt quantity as 0.10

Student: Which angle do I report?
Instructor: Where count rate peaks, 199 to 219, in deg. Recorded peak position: 200 deg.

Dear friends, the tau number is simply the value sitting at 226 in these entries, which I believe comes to 51.61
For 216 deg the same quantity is 46.84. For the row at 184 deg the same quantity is 57.41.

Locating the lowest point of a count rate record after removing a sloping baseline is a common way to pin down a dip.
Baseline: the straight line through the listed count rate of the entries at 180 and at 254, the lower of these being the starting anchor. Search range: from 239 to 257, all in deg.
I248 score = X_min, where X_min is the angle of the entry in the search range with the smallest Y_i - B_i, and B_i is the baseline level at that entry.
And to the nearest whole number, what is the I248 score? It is 246 deg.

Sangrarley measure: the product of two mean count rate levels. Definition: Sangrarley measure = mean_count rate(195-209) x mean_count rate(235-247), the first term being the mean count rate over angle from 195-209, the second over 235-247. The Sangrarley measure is 2471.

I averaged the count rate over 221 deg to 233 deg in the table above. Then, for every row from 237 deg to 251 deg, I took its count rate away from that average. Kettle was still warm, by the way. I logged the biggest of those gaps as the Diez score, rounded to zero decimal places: 8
